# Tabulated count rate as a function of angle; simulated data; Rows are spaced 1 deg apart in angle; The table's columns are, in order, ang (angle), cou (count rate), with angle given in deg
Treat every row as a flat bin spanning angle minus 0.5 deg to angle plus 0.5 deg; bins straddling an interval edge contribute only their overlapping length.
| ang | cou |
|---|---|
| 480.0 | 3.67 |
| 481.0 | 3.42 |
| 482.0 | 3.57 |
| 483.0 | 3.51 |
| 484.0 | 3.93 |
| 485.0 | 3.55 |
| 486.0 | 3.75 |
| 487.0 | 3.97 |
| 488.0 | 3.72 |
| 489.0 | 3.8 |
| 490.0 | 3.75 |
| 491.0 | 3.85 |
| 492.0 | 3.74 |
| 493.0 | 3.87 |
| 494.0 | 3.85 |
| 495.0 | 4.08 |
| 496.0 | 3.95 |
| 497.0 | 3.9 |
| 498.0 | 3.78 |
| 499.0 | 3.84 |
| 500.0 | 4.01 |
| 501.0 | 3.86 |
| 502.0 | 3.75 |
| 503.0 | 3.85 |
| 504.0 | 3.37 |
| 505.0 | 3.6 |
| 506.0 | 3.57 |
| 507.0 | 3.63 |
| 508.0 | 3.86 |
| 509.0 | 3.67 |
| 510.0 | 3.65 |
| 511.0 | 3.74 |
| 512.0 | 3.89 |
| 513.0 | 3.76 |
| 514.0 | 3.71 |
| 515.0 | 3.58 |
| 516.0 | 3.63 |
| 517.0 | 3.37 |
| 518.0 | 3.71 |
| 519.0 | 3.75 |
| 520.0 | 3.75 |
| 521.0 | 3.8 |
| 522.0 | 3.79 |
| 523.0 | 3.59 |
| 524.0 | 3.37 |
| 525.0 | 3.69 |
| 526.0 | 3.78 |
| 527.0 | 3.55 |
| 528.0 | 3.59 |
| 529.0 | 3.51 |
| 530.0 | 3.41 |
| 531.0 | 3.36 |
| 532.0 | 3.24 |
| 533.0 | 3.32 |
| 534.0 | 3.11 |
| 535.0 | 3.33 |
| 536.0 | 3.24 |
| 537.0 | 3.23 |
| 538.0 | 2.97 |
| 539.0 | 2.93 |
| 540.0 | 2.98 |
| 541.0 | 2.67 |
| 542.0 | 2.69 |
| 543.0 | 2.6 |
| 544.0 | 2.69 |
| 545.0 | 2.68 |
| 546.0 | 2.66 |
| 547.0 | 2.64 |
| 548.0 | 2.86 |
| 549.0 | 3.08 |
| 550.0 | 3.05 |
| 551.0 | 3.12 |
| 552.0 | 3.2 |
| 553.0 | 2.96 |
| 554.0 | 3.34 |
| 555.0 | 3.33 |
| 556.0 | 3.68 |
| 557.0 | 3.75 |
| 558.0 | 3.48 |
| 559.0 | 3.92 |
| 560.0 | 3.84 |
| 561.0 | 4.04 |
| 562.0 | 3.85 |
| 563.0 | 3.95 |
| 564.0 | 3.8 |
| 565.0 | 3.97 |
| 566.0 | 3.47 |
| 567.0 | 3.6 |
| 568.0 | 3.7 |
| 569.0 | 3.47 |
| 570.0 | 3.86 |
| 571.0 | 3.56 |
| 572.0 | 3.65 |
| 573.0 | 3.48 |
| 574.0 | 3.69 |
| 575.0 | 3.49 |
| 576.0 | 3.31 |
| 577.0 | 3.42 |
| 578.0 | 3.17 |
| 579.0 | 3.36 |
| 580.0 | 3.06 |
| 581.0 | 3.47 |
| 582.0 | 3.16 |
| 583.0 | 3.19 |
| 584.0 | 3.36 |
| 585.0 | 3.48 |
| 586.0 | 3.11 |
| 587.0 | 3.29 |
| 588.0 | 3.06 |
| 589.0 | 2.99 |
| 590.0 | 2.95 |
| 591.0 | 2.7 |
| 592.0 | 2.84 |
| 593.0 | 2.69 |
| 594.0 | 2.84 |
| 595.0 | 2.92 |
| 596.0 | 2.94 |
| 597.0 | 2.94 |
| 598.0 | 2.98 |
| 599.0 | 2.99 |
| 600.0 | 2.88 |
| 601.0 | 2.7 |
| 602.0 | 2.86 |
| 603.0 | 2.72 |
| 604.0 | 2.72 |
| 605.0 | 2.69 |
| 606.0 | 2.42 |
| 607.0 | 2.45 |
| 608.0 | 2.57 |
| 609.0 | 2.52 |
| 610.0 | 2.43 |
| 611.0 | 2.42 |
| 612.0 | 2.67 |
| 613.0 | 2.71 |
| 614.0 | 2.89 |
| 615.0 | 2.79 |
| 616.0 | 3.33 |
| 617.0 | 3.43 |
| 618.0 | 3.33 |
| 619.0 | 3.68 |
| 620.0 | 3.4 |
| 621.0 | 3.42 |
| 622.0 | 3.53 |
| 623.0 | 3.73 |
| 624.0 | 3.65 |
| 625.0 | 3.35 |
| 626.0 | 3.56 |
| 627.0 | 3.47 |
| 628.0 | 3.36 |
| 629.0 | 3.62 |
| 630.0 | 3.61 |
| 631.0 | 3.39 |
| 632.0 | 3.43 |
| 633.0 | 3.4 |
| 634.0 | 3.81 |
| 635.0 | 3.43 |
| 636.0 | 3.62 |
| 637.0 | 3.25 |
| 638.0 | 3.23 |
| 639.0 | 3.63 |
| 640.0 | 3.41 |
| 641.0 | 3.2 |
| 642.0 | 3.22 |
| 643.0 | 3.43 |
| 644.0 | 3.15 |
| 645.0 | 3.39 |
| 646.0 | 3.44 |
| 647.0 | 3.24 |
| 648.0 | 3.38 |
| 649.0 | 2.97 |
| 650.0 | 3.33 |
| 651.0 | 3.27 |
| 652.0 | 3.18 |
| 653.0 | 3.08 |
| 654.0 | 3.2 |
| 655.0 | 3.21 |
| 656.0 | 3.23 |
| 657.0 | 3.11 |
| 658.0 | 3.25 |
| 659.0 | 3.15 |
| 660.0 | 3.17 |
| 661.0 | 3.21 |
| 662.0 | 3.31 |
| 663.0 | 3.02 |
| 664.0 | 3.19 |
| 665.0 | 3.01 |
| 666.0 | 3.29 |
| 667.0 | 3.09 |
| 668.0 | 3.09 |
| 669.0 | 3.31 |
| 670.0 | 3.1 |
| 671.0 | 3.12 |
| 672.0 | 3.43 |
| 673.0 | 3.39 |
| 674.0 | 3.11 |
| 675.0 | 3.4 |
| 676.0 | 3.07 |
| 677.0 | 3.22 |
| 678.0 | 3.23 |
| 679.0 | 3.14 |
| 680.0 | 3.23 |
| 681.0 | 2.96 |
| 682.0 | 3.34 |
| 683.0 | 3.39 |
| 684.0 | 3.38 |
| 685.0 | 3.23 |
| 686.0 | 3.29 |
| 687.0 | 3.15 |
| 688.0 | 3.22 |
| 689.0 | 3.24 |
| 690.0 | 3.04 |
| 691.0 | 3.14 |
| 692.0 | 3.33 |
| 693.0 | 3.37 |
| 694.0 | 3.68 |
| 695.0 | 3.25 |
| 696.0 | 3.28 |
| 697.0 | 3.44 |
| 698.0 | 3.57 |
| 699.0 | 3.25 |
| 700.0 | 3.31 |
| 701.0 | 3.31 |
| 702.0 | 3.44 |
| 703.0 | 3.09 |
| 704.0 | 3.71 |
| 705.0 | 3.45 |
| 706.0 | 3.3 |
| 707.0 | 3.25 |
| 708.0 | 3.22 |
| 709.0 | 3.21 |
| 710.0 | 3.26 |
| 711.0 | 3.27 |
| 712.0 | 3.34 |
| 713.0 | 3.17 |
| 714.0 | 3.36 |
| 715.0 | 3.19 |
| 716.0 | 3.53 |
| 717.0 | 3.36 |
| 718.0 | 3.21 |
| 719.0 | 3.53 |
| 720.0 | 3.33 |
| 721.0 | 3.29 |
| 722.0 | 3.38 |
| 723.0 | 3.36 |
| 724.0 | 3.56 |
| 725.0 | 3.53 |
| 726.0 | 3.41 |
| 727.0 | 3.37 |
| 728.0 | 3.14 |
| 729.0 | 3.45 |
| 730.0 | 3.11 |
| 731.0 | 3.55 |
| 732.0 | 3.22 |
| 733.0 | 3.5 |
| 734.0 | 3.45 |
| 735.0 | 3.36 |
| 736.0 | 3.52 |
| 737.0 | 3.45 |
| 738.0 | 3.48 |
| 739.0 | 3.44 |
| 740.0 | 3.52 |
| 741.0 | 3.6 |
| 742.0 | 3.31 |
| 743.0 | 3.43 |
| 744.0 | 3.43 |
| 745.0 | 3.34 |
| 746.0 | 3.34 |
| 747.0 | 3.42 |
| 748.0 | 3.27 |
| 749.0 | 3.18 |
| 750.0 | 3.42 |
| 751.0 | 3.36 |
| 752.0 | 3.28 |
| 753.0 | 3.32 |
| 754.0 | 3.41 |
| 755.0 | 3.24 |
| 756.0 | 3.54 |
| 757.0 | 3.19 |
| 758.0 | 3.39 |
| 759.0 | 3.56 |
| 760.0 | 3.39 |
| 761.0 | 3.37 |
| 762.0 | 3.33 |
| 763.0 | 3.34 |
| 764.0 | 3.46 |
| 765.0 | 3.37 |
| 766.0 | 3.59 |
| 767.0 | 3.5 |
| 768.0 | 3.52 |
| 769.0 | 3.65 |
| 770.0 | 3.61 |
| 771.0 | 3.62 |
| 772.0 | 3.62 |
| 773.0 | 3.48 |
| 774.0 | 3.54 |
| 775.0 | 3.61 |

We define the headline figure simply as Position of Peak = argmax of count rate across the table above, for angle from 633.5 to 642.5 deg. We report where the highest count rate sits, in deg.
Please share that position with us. 634.0 deg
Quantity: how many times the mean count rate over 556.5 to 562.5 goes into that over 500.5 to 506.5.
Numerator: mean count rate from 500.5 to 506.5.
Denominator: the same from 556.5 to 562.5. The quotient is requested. 0.96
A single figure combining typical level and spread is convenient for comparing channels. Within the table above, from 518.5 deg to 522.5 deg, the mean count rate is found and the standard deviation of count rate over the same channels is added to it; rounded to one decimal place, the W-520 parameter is 3.8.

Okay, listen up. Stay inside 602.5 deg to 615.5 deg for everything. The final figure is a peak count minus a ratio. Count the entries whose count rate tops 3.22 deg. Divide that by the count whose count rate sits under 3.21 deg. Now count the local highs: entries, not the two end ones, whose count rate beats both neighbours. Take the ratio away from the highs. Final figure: 2.0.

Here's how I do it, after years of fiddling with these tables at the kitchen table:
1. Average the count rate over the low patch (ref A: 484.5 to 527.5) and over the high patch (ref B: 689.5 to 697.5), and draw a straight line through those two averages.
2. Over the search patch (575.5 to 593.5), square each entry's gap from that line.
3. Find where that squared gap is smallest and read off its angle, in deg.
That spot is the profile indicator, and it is 585.0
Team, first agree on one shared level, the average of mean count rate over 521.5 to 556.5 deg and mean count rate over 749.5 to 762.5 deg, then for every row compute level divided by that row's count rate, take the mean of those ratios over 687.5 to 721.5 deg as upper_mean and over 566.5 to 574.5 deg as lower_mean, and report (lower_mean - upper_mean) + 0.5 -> 0.42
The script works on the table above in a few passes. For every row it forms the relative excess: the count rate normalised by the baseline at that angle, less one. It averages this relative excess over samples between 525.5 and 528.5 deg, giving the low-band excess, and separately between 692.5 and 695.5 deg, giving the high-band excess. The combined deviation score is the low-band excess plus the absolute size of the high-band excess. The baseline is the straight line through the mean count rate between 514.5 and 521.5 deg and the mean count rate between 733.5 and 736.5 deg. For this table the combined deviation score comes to 0.012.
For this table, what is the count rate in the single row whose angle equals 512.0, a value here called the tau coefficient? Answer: 3.89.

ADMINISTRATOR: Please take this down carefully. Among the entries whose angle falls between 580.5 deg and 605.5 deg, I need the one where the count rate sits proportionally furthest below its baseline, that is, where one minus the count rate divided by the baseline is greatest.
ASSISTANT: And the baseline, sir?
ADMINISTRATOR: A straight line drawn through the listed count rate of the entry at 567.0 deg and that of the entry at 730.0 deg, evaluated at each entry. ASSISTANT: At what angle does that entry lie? 593.0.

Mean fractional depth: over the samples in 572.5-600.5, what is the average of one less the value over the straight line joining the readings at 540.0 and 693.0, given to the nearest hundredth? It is -0.01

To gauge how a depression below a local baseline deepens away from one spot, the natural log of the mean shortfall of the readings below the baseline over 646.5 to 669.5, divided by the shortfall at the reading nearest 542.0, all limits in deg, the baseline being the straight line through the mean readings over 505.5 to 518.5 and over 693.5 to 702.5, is -1.3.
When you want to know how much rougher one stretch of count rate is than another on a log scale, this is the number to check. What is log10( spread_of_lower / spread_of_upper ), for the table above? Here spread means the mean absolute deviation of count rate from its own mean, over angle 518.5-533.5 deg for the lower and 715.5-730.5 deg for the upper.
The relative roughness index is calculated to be 0.18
